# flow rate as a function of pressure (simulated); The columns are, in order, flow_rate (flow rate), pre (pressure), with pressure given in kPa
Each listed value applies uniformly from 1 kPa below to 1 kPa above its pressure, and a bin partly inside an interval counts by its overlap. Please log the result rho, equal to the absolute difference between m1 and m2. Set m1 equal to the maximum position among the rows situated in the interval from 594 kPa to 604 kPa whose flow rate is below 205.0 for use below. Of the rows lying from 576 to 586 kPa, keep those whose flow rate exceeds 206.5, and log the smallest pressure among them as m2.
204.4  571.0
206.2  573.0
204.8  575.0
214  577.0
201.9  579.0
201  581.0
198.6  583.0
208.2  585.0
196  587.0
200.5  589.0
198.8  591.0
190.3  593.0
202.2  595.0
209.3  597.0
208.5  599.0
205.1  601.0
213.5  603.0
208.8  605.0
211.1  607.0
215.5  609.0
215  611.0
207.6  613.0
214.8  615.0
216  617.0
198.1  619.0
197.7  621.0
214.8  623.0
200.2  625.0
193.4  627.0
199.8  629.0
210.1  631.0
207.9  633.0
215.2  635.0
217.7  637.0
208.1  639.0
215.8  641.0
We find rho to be 18 kPa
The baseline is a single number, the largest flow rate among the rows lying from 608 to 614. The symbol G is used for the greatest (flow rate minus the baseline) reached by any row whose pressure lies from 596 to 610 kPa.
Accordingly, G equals 0.0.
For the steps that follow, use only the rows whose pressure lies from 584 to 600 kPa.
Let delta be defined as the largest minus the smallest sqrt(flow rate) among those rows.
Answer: 0.67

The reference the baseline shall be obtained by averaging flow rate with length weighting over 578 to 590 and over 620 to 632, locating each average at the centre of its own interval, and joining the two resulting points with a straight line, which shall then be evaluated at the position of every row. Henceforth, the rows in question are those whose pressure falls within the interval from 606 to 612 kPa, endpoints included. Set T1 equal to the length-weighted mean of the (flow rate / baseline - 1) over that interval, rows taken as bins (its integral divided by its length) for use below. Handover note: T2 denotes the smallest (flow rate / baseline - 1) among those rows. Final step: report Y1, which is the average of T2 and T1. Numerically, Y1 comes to 0.05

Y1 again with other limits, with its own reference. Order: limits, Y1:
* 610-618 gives 0.04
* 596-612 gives 0.03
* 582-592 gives -0.01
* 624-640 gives -0.01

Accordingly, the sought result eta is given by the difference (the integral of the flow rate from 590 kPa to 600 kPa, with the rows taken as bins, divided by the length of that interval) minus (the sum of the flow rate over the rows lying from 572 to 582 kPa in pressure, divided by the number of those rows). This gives -4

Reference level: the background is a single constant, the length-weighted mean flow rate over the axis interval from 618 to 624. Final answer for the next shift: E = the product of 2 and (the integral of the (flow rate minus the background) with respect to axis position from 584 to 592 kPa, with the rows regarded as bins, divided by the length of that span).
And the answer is -5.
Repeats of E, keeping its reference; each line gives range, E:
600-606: 11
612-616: 15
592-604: 3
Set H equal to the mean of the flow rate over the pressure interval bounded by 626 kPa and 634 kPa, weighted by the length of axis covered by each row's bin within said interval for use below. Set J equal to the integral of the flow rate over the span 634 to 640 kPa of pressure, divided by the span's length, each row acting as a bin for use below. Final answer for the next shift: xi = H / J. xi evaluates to 0.95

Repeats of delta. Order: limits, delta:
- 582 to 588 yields 0.43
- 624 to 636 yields 0.76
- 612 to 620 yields 0.62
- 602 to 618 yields 0.29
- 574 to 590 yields 0.63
